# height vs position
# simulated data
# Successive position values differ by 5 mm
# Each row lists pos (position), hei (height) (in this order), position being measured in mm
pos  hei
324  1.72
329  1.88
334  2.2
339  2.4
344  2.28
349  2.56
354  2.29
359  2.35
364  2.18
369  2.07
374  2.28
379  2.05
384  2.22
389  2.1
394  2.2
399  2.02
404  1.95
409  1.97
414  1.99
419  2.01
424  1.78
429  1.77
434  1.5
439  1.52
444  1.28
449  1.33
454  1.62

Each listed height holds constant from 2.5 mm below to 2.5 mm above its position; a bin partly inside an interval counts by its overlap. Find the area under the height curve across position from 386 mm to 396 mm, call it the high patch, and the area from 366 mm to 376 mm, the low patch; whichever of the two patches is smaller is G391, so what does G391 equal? 21.5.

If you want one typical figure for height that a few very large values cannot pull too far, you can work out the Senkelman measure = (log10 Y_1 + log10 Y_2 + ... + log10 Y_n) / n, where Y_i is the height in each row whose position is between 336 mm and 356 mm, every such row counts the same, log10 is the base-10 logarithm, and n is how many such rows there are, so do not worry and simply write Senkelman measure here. 0.38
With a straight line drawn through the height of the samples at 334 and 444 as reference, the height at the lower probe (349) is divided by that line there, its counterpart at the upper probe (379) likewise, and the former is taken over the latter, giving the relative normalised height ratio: 1.10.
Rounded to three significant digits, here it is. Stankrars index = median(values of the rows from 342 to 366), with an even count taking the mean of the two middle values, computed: 2.29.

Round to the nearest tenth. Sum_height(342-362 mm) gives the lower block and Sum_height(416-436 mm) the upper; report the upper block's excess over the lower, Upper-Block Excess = -2.4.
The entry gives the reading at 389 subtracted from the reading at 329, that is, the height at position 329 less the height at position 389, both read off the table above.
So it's -0.22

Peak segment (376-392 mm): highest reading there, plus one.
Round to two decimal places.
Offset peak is 3.22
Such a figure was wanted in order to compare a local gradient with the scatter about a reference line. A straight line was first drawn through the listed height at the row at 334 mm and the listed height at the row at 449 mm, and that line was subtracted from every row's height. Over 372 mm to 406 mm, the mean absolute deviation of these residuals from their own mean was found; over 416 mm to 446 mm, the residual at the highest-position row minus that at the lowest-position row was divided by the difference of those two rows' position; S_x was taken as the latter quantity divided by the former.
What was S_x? -0.32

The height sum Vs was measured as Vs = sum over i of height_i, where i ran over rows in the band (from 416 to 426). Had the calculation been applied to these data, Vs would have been 3.79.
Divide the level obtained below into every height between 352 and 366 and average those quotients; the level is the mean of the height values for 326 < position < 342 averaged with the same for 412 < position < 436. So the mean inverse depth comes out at 0.87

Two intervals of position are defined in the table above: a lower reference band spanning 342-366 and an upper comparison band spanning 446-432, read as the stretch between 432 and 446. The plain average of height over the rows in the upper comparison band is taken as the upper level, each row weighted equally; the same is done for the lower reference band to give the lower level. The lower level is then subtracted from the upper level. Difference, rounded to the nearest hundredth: -0.90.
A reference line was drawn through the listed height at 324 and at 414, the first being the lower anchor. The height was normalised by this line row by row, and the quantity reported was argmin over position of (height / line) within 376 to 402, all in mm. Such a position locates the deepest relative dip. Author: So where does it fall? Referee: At 399 mm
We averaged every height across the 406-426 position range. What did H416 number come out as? 1.94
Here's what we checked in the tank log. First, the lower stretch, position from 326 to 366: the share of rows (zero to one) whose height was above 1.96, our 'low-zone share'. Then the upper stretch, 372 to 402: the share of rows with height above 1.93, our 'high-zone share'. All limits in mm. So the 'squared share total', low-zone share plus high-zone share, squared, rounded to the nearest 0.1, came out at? 3.5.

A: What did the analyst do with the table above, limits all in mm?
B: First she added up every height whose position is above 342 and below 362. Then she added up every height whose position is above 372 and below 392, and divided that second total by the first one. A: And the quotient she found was 0.91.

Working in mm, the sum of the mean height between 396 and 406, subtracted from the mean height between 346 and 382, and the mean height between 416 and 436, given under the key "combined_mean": 2.0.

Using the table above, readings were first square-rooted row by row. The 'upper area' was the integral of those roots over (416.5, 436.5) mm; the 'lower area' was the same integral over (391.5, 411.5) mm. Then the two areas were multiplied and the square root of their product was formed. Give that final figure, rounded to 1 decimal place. 27.5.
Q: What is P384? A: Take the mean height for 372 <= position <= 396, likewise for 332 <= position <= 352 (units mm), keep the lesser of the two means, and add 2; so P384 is 4.17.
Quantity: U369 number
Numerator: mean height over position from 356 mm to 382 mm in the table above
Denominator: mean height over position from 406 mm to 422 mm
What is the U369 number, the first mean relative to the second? 1.10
